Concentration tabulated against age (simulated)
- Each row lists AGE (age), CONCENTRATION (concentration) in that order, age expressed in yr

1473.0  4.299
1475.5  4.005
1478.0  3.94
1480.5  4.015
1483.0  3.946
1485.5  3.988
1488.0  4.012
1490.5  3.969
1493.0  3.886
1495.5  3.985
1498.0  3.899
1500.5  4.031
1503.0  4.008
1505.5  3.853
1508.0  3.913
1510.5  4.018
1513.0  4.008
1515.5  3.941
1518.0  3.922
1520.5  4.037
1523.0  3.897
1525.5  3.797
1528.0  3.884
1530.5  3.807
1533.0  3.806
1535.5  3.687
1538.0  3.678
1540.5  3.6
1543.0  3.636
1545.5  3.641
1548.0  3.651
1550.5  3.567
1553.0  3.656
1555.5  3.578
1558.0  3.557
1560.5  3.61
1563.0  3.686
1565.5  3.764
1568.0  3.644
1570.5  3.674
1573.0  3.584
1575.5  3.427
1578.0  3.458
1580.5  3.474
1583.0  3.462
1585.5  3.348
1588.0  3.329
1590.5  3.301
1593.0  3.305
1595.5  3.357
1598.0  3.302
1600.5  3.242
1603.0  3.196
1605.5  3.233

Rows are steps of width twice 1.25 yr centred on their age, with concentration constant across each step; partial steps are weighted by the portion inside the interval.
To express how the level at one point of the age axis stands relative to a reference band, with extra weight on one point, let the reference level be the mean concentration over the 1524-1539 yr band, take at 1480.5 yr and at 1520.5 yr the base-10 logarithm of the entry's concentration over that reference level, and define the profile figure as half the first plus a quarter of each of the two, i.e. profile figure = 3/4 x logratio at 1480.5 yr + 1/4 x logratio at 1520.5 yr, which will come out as 0.027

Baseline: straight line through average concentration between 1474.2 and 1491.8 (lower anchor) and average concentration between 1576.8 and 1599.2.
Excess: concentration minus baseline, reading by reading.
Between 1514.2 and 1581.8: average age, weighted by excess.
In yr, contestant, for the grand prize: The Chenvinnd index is 1545.2 yr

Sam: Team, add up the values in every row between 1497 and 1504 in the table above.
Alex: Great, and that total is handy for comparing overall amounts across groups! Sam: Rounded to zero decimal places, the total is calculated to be 12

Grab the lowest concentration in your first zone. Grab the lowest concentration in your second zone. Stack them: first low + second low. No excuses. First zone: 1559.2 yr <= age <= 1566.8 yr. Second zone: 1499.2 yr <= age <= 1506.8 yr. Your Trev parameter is 7.5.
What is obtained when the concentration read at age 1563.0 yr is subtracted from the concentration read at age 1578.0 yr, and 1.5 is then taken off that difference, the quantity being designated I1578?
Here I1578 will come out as -1.7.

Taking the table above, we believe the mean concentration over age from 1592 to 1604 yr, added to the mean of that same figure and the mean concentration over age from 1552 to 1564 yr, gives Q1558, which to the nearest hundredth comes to 6.73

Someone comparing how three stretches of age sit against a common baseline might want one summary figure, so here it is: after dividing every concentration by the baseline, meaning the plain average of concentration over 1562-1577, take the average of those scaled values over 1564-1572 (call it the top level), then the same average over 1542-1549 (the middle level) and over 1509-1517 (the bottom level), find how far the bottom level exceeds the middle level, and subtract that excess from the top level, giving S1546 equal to 0.92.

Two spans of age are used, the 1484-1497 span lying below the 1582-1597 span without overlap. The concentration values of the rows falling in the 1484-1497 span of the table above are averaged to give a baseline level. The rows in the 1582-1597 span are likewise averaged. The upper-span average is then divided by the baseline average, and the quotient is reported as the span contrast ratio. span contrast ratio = 0.84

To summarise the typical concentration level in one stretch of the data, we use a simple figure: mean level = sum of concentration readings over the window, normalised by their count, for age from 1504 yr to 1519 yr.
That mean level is 3.9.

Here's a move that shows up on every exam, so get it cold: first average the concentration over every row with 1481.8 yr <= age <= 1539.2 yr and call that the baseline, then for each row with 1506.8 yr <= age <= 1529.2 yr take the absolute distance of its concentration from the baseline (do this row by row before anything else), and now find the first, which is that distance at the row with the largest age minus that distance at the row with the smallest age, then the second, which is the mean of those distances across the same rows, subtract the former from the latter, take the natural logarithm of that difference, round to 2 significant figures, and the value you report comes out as -3.5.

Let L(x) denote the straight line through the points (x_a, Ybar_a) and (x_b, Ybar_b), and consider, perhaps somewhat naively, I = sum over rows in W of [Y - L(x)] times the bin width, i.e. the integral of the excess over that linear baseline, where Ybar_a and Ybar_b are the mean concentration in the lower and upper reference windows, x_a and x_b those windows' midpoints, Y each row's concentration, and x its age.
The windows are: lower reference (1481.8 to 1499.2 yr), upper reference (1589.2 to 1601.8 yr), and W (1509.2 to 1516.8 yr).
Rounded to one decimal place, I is 1.3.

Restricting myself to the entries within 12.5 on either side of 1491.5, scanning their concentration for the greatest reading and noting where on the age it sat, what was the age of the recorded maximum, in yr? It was 1500.5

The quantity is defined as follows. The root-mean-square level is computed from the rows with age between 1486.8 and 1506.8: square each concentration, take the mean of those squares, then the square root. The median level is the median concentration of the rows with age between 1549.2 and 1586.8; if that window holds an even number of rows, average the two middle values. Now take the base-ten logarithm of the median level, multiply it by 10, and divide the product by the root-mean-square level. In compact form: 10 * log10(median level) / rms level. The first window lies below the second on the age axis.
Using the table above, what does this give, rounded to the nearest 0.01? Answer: 1.40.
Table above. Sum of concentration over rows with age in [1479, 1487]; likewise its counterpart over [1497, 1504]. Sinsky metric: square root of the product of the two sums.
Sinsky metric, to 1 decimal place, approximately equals 11.9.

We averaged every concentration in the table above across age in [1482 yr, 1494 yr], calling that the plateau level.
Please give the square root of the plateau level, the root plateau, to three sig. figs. 1.99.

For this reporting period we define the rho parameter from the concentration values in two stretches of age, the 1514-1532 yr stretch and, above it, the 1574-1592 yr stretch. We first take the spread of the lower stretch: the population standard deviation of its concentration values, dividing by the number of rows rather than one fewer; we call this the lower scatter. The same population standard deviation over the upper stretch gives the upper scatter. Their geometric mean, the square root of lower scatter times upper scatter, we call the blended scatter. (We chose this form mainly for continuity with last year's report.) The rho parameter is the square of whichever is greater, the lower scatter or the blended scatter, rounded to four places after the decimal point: 0.0058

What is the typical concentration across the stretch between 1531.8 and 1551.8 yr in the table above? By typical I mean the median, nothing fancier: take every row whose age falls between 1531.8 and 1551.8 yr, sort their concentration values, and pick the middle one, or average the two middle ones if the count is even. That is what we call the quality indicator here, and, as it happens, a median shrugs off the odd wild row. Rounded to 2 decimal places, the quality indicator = 3.65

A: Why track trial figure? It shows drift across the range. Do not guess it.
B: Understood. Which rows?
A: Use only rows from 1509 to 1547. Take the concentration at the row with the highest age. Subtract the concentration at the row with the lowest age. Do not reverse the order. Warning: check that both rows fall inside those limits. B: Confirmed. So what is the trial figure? -0.4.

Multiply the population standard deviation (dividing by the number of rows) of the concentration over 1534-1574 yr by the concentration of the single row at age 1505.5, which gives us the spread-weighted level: 0.20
